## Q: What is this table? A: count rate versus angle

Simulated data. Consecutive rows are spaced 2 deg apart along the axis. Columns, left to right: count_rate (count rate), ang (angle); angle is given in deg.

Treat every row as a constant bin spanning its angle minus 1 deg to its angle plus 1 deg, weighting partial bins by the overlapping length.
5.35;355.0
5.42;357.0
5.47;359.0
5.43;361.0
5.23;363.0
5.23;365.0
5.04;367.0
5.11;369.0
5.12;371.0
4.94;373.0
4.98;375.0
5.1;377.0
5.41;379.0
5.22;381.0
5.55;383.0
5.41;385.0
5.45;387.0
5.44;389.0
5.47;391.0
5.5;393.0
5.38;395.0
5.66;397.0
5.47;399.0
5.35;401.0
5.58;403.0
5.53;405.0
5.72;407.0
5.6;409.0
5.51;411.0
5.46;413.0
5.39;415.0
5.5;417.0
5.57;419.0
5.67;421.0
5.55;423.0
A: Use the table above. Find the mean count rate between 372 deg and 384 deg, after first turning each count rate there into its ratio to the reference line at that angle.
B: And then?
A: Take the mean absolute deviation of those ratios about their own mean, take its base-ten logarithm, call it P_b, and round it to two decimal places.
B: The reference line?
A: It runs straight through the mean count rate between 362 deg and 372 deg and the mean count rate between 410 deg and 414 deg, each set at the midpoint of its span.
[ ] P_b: -1.48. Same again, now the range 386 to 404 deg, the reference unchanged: -1.89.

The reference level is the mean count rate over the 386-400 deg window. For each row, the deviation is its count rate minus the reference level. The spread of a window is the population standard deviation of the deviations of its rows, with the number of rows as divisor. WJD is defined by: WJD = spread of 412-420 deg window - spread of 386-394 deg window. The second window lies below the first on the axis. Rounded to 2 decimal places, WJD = 0.04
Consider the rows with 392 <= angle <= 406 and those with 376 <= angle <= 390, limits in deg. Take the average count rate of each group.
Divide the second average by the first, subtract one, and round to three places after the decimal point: -0.023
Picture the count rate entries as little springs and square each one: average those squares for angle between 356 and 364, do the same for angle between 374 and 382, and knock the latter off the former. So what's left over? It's 2.2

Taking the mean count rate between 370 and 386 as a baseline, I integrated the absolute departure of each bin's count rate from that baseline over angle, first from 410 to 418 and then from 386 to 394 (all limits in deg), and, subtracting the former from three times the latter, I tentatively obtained 4.0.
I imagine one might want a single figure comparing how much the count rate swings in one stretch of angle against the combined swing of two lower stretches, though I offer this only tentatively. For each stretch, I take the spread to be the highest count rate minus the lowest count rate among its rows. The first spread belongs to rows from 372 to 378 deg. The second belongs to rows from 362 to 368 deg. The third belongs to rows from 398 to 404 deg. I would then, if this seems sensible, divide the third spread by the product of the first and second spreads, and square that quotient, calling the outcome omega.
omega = 57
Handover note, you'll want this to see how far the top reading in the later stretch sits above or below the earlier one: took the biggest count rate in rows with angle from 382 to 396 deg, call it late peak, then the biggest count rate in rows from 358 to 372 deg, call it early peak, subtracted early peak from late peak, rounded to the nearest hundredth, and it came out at 0.08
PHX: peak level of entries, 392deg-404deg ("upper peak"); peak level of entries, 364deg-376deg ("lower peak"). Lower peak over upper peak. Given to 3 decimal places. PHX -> 0.924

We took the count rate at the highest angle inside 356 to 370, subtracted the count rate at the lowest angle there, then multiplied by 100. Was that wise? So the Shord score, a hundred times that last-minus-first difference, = -31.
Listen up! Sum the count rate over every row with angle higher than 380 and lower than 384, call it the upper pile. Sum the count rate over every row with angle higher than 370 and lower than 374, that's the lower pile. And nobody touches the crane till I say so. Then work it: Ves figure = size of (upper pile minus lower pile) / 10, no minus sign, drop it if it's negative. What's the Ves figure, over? 0.07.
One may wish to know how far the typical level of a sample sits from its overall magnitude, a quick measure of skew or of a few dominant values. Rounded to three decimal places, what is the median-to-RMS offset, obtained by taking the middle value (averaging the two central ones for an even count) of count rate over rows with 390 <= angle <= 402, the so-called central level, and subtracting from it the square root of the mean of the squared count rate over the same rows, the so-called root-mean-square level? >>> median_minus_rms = -0.003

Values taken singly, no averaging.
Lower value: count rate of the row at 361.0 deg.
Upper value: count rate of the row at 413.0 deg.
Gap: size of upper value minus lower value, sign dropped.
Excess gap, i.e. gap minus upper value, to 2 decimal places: -5.43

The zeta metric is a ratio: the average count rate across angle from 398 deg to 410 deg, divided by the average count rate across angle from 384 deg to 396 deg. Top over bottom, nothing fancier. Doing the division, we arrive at 1.02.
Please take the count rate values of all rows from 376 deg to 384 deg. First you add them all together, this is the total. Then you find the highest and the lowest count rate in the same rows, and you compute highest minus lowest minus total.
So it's -20.8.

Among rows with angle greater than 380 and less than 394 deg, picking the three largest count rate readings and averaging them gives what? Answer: 5.51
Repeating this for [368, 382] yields 5.25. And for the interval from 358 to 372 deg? 5.38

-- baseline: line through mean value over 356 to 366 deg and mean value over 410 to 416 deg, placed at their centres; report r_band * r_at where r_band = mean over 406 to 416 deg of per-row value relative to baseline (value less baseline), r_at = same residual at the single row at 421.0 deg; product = 0.02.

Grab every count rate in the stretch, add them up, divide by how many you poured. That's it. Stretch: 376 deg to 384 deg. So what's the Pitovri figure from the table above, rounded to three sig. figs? 5.32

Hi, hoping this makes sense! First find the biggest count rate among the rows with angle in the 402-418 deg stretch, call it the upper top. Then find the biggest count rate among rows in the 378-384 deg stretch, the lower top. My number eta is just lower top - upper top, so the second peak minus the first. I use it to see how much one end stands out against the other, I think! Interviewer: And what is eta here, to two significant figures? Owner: -0.17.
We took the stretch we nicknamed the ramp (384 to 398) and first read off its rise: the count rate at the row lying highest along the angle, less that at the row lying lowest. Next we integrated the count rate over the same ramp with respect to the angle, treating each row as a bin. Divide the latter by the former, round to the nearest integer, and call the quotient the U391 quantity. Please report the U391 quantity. 306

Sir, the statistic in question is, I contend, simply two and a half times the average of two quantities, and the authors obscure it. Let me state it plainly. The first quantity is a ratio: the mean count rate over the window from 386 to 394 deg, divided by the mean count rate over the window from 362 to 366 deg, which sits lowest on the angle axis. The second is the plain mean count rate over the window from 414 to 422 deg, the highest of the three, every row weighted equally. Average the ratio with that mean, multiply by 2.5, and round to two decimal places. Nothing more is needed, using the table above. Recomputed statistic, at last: 8.22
